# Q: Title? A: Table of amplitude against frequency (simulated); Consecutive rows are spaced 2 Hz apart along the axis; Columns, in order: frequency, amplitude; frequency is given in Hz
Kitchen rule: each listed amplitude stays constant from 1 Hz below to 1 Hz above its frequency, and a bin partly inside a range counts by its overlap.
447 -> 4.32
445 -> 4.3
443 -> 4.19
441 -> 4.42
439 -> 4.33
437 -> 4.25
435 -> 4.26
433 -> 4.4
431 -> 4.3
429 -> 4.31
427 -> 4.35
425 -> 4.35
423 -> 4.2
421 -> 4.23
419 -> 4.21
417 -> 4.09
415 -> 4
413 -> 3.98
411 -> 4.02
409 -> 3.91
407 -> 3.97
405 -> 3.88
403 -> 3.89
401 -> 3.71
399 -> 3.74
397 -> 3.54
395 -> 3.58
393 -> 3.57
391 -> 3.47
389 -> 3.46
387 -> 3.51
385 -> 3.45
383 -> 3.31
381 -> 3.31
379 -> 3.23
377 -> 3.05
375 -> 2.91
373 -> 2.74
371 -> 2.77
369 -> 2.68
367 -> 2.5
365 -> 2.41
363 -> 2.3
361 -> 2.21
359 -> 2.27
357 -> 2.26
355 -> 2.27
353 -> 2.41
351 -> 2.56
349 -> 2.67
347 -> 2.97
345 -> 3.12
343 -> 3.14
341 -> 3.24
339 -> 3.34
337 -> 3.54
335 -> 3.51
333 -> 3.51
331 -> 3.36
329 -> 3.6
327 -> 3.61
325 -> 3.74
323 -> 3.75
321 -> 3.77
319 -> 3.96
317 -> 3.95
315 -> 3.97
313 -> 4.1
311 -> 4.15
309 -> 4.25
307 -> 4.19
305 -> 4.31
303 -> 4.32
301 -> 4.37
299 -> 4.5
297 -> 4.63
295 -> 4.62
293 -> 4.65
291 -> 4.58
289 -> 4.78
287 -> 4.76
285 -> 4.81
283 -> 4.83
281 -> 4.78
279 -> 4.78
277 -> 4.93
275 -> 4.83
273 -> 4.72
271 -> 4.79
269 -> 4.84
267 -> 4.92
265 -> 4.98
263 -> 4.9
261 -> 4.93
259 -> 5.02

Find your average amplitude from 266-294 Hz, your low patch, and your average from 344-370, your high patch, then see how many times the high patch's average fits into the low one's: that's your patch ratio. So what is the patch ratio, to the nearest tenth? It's 1.9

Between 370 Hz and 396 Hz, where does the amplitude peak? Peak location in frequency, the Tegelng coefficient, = 395 Hz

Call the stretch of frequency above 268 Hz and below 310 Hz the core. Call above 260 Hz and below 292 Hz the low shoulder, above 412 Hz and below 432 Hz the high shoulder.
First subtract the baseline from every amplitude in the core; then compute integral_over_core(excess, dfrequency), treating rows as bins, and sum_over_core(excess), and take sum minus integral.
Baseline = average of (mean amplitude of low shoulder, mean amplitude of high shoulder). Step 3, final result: -3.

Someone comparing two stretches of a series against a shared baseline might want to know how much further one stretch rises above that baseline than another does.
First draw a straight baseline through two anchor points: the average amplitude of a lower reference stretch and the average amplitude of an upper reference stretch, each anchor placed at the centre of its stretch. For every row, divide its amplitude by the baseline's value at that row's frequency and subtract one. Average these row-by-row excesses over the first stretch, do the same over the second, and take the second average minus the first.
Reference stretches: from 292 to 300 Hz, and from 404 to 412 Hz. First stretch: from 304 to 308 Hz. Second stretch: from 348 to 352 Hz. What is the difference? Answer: -0.33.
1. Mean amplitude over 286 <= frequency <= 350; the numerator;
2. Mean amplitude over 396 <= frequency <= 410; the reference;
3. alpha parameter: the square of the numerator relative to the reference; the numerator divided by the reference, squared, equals 1.05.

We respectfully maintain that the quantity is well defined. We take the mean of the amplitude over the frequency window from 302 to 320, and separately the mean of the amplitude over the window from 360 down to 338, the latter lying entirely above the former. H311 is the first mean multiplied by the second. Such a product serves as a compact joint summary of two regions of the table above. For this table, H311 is 11.4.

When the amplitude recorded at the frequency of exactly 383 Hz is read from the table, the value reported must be 3.31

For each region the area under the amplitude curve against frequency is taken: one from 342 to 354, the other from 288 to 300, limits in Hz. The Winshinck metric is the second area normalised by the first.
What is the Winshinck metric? 1.6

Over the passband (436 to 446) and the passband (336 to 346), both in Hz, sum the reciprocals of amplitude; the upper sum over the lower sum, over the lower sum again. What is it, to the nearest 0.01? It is 0.50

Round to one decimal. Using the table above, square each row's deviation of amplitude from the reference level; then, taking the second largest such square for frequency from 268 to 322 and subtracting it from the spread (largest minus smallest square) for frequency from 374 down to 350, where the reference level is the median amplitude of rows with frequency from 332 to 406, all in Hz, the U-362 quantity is -1.8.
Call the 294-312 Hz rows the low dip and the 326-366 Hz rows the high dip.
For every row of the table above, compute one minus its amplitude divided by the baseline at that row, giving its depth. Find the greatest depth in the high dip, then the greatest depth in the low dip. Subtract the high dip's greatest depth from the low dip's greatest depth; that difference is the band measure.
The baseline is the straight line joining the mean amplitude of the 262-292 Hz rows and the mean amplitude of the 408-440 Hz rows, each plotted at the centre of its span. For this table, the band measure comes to -0.4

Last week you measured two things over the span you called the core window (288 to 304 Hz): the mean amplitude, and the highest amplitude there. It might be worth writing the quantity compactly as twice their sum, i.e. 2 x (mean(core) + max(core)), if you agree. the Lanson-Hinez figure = 18.7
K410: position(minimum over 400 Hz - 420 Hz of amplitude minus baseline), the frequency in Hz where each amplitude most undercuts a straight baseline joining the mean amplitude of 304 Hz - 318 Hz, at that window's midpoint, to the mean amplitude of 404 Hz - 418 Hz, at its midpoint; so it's 401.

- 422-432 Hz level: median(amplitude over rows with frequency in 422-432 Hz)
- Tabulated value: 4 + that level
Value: 8.31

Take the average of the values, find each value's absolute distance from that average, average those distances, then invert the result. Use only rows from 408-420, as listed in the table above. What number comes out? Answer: 13.0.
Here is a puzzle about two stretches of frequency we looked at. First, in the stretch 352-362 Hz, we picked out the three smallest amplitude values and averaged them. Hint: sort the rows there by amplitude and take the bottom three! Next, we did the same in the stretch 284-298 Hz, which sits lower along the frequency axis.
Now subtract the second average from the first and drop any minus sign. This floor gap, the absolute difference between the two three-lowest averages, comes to 2.4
